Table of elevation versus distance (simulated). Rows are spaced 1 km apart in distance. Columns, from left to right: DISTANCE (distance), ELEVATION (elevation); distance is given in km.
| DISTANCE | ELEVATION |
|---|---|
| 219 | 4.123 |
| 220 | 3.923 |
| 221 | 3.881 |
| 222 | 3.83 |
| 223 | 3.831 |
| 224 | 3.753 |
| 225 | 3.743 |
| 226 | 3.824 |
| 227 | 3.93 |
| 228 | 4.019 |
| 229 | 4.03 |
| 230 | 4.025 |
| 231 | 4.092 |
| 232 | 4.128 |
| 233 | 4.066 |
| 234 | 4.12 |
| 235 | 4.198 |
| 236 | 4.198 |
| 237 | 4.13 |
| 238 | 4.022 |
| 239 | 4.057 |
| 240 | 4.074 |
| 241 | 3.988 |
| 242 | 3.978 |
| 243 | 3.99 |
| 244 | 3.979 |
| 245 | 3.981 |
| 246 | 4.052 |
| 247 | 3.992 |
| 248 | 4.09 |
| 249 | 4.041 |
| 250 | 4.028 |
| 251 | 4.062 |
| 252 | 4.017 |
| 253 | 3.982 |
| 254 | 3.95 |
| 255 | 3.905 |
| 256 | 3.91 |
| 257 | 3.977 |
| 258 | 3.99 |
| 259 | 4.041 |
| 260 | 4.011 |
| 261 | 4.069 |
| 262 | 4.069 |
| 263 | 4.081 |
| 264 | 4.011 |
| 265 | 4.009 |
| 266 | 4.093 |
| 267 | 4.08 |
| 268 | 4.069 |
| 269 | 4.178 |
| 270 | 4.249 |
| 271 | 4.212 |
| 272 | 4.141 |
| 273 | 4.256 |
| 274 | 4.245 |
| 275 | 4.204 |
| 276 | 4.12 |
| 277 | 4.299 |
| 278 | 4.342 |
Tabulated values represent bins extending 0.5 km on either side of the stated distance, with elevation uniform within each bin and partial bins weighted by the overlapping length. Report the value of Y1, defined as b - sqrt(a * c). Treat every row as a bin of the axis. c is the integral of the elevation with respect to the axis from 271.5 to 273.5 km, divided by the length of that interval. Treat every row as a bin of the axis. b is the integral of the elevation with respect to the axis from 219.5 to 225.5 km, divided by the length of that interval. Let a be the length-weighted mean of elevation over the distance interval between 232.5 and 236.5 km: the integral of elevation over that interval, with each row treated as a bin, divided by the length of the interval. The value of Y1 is -0.35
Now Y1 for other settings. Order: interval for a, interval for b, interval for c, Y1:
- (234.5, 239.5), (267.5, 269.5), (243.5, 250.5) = 0.05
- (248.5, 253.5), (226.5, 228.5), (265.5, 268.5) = -0.08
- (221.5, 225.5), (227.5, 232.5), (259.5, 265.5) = 0.15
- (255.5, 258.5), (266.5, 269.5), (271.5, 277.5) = 0.03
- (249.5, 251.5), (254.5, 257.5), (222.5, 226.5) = 0.02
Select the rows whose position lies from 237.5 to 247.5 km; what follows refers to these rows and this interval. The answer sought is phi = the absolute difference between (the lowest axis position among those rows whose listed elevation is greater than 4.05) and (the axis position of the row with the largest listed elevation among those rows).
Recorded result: 1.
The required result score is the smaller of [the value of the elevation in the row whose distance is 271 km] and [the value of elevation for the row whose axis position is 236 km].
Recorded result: 4.20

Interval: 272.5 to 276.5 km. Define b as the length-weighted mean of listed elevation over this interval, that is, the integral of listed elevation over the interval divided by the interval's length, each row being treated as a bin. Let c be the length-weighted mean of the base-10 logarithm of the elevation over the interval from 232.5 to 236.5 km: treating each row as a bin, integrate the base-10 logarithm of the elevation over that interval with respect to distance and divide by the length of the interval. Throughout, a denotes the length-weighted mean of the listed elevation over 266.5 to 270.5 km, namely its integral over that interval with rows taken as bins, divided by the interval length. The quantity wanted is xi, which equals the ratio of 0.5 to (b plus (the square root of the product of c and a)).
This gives 0.0861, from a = 4.14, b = 4.21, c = 0.618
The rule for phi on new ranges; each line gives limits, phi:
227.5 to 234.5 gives 1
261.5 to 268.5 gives 4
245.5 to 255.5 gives 2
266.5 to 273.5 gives 6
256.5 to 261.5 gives 0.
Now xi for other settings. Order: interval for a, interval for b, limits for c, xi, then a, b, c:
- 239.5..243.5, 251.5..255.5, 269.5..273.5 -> 0.0902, 4.01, 3.96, 0.625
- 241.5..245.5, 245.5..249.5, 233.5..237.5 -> 0.0891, 3.98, 4.04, 0.619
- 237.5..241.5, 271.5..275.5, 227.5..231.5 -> 0.0866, 4.04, 4.21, 0.607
